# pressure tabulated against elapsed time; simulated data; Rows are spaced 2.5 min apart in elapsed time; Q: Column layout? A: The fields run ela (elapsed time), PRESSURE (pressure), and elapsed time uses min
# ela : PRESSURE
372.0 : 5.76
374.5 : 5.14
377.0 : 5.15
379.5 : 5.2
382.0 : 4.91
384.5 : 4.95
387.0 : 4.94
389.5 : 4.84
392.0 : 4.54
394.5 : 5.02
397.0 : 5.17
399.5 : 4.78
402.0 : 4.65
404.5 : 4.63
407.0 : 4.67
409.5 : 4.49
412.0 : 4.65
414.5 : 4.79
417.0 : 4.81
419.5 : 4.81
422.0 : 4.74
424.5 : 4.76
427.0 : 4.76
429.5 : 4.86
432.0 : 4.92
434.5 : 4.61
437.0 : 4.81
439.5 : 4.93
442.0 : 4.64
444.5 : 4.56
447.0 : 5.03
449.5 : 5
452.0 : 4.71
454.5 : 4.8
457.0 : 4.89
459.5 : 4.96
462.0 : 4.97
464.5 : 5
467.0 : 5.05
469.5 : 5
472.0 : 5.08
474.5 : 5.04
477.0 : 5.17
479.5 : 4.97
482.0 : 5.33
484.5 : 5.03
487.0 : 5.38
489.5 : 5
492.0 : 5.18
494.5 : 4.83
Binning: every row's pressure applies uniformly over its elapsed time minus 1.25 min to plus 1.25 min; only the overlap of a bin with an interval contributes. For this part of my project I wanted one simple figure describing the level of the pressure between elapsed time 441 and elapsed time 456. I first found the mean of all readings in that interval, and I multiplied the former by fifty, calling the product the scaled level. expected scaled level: 240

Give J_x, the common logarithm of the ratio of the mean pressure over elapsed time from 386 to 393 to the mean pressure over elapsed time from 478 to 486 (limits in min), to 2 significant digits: -0.030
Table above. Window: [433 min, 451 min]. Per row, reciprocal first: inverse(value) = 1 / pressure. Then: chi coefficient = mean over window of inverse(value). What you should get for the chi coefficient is 0.209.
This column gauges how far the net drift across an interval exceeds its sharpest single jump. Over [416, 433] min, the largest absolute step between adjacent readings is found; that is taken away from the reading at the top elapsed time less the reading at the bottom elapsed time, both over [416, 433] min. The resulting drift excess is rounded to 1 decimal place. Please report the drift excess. 0.0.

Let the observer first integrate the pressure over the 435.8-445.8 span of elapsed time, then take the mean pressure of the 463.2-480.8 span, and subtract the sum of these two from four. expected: -48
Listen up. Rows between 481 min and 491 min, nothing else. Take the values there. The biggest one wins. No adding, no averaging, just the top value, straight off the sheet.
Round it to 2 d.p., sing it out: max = 5.38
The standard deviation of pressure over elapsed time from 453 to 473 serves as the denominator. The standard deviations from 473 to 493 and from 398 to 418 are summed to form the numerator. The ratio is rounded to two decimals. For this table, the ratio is 2.92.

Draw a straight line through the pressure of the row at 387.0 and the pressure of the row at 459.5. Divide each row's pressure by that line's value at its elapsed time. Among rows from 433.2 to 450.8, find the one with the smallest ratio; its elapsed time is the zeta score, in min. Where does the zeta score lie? 444.5 min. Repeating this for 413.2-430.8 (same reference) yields 422.0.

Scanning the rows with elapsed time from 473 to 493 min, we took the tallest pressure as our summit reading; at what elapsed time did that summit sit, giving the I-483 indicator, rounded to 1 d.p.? 487.0 min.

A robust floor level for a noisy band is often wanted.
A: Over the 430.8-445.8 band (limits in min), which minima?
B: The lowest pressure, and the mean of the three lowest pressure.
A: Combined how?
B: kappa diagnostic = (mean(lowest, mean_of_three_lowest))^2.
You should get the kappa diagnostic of 21.0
